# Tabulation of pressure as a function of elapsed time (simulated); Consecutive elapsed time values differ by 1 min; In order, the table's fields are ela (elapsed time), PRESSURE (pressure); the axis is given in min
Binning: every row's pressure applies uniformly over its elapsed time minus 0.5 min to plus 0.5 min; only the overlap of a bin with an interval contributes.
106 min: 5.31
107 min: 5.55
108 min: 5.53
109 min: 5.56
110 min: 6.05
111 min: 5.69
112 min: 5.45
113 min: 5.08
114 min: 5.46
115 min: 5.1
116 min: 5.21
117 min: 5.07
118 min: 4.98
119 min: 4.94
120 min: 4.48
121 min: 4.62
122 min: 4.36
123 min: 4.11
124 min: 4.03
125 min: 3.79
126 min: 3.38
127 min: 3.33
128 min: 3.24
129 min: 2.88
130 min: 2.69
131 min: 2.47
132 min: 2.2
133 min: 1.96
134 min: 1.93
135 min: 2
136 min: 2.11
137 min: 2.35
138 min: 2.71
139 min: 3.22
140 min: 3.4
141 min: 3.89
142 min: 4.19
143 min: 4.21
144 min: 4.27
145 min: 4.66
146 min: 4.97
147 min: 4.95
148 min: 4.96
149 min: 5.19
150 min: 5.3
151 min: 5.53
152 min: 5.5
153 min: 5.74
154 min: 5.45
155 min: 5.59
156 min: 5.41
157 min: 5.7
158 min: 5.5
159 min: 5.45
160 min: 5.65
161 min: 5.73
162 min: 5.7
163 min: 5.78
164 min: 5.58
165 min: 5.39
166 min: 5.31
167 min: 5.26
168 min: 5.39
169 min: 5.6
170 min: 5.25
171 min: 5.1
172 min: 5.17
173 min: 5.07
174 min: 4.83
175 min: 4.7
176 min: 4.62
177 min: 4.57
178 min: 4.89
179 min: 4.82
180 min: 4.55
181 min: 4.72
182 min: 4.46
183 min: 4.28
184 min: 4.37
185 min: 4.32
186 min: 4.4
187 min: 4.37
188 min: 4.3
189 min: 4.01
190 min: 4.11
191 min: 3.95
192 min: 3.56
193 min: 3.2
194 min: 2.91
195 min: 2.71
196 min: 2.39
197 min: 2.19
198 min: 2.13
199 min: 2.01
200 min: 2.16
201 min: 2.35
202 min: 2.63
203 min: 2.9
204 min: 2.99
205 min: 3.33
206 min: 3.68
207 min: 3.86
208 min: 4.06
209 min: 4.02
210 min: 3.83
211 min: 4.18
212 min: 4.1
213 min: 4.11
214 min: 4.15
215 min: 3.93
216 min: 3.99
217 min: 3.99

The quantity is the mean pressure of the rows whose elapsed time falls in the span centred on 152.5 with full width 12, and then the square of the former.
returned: 29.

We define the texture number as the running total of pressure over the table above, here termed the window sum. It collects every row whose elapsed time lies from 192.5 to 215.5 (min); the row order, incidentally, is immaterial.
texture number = 74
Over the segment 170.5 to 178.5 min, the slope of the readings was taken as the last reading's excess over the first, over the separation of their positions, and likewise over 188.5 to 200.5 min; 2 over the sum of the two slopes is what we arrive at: -10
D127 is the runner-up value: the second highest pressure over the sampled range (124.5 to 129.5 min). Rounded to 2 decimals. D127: 3.38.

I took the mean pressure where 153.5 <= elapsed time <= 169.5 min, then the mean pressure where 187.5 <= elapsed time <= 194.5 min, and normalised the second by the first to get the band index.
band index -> 0.7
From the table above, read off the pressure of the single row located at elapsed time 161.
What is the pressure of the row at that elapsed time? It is 5.73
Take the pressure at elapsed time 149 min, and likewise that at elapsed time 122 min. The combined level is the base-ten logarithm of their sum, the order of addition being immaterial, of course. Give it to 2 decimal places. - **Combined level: 0.98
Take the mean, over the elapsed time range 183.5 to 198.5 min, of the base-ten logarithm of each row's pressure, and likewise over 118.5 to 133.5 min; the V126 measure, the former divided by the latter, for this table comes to 1.01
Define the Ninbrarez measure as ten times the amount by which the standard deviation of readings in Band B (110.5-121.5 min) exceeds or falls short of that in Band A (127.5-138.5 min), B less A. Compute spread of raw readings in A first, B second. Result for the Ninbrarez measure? -0.7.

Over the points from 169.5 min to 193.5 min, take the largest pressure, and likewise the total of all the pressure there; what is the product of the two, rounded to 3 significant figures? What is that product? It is 565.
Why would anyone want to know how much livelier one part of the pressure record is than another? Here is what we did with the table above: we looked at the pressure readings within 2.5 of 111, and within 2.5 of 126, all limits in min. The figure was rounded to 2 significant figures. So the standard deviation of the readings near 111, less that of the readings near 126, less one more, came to -0.99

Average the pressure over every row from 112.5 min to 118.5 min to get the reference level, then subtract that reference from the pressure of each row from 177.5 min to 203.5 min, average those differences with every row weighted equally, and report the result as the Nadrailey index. -1.6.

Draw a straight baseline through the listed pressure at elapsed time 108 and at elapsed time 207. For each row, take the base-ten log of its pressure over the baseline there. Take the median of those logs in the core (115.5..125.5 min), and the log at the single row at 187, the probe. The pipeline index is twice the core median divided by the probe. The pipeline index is -7.8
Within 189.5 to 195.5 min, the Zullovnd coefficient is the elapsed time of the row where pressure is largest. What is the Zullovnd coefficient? 190 min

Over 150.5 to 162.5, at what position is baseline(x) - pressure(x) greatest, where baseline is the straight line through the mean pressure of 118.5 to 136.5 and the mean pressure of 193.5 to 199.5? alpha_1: 156 min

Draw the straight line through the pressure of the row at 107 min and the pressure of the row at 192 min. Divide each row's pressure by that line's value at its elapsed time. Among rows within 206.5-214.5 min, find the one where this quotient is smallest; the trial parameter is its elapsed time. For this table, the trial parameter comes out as 207 min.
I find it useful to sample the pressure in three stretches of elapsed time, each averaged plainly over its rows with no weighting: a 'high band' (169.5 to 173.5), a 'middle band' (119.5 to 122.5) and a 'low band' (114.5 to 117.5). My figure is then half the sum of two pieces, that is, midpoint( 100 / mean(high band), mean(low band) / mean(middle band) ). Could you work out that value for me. 10.3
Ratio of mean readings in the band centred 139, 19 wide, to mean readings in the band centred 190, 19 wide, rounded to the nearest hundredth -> 0.92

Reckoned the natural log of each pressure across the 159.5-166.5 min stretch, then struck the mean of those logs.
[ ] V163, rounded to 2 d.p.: 1.72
